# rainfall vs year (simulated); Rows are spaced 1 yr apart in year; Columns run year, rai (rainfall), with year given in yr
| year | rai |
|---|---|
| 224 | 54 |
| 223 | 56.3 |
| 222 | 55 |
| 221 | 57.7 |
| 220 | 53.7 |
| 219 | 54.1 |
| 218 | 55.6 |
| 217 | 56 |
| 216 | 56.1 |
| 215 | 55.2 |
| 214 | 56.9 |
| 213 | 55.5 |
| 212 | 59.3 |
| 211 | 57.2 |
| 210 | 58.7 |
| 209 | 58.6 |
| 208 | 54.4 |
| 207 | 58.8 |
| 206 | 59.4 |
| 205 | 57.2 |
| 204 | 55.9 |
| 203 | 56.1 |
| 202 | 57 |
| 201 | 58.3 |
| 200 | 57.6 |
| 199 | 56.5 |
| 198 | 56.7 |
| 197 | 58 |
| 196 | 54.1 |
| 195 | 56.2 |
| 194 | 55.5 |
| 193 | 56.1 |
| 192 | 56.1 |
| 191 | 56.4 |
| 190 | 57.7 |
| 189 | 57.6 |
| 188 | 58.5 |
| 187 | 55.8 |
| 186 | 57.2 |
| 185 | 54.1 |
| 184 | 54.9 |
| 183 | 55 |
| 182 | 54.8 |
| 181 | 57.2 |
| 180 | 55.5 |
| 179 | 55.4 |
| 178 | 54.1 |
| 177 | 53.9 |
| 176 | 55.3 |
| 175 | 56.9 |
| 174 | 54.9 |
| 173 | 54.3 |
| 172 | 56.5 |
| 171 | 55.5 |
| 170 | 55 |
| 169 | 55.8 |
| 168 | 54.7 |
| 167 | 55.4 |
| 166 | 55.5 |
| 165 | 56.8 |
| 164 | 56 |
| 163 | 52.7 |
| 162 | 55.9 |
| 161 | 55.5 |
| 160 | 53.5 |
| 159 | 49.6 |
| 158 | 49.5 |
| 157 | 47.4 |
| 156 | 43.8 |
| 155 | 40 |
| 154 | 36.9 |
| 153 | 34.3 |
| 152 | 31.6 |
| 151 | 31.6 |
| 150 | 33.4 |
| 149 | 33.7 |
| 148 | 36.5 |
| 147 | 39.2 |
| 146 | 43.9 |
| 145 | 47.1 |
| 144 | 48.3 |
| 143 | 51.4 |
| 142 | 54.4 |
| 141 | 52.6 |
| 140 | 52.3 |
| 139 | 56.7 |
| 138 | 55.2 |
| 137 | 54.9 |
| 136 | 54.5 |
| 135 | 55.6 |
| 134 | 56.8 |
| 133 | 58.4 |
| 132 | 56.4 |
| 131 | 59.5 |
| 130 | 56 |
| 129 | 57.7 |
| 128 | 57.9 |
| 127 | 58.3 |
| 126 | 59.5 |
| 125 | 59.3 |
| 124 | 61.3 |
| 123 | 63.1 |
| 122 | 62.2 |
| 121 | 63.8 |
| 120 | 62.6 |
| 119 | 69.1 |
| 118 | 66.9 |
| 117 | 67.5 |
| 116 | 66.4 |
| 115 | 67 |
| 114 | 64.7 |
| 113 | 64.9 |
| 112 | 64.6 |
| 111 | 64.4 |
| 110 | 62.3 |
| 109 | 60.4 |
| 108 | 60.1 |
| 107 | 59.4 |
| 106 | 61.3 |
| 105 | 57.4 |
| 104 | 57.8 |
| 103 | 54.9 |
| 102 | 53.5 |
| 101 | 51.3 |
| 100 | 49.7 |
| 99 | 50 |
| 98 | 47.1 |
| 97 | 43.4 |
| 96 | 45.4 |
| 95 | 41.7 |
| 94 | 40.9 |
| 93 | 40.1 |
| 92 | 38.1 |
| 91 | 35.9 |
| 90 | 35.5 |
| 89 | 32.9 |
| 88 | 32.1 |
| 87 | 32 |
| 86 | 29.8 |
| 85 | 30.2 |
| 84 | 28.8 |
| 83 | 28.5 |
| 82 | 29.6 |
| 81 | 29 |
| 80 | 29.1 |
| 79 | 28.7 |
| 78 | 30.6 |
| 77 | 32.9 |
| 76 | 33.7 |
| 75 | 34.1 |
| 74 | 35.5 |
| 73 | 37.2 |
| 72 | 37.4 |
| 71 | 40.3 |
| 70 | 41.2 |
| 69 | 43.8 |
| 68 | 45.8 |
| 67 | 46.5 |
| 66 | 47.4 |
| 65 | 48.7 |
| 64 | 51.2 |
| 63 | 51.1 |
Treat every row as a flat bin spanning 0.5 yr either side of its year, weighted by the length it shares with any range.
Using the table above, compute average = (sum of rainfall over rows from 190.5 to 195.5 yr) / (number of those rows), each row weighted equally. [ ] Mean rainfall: 56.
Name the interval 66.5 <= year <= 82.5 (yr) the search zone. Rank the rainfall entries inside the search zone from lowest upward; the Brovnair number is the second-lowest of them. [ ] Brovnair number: 29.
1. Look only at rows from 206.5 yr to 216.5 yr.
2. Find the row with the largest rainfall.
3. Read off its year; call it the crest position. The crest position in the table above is 212 yr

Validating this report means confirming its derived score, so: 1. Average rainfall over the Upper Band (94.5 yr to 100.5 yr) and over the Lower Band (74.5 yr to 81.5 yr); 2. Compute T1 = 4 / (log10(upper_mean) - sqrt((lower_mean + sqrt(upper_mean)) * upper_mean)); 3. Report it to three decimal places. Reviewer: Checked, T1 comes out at -0.099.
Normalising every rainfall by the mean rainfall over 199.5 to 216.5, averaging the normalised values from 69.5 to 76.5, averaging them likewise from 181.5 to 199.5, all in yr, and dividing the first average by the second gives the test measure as 0.66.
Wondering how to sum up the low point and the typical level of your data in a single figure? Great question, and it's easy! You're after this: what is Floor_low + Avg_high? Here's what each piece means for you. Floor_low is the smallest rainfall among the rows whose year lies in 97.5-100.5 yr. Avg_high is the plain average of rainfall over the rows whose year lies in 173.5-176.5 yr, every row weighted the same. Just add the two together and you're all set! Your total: 103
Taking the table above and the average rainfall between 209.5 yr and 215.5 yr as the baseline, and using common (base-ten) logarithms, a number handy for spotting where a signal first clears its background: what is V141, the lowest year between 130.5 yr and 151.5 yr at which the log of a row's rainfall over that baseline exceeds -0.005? 131 yr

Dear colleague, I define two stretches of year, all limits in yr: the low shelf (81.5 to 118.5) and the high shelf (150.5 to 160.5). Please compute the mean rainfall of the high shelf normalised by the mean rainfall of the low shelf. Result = 0.85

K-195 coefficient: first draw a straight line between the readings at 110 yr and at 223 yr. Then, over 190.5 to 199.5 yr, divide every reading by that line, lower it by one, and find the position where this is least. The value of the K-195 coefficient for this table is 196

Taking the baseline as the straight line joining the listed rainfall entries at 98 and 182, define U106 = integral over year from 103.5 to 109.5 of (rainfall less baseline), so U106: 69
